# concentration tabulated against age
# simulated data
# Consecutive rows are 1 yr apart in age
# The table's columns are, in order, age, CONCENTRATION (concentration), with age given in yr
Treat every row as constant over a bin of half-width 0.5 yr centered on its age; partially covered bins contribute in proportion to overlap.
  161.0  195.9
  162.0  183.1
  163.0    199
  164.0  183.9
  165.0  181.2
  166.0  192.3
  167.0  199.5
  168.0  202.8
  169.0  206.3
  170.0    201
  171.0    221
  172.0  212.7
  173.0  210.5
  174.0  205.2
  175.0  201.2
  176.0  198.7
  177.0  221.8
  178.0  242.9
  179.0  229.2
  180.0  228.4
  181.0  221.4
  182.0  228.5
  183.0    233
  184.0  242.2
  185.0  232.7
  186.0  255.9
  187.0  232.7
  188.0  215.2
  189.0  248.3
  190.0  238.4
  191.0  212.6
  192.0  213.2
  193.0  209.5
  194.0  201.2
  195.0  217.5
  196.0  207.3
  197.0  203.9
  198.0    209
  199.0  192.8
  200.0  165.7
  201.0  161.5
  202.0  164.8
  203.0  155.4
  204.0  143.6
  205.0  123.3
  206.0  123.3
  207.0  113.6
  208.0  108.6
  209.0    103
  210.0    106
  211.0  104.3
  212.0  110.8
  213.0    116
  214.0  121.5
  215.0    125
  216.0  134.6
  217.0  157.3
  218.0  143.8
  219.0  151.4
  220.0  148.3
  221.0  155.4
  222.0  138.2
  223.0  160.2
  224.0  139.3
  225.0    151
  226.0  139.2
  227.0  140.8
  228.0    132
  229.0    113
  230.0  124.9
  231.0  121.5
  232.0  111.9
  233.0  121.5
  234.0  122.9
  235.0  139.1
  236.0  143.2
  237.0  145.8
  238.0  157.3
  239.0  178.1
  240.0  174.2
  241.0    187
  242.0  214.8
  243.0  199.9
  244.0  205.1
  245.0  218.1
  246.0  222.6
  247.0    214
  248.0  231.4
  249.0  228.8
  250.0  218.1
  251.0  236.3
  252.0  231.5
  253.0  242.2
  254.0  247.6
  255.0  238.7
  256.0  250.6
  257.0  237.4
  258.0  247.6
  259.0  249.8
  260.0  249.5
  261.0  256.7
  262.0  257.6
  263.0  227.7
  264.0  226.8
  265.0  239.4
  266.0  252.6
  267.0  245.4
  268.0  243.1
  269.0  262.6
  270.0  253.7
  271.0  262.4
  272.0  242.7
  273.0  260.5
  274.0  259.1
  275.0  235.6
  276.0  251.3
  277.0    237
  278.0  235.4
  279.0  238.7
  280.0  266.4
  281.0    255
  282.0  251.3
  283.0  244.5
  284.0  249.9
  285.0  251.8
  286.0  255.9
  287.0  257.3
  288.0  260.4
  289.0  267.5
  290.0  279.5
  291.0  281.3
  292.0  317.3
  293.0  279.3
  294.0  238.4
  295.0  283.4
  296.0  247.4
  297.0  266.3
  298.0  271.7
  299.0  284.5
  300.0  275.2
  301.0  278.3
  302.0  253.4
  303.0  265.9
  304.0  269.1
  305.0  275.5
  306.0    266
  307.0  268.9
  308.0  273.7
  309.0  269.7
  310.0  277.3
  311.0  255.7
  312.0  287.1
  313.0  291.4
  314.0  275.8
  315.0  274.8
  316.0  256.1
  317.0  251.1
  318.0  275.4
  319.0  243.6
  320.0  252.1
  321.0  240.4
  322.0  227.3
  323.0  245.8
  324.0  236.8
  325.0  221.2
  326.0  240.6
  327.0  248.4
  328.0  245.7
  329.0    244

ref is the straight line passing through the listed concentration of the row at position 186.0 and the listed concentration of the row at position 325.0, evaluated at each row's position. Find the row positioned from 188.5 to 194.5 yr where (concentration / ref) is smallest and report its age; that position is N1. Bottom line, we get 194.0 yr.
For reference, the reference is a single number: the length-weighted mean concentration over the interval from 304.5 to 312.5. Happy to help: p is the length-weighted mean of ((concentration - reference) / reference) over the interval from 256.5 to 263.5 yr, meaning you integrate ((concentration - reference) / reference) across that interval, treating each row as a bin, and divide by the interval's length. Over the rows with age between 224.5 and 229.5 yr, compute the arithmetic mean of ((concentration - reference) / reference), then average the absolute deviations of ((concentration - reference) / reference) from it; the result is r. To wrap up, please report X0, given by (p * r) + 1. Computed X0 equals 0.997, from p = -0.09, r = 0.037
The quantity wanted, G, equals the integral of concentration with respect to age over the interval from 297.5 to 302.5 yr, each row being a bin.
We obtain 1363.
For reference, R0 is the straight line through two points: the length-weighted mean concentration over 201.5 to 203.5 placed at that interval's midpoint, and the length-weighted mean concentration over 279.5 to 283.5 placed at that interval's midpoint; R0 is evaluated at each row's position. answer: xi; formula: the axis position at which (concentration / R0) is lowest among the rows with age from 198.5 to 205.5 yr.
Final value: 205.0 yr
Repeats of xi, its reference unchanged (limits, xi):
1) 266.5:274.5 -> 272.0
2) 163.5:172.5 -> 165.0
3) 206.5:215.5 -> 211.0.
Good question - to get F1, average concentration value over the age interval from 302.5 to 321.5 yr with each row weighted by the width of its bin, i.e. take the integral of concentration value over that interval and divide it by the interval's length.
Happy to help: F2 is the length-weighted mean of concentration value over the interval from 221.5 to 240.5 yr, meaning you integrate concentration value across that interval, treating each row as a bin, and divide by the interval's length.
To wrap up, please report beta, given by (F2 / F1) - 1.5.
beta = -0.98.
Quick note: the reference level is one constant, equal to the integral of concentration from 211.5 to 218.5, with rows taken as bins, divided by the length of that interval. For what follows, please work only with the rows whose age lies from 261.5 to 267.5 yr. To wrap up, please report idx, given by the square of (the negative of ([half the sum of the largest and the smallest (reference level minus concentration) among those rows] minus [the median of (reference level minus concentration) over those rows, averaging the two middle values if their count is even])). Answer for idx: 0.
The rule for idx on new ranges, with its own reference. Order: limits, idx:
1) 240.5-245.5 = 7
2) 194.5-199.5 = 5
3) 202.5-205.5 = 18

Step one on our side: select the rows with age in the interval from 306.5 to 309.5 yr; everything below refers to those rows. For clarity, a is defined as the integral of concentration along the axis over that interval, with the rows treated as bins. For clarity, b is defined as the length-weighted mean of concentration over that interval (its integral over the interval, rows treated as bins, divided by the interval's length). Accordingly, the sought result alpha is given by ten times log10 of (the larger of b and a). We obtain 29.1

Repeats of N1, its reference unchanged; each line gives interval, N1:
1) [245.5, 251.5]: 247.0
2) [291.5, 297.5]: 294.0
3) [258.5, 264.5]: 264.0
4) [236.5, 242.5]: 237.0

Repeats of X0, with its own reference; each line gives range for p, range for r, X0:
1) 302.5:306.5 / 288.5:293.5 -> 1.000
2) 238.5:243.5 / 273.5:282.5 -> 0.989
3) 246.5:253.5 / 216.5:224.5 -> 0.996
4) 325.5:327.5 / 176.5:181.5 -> 0.998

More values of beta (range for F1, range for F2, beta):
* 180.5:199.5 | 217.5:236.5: -0.88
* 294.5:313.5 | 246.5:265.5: -0.62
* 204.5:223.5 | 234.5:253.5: 0.05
